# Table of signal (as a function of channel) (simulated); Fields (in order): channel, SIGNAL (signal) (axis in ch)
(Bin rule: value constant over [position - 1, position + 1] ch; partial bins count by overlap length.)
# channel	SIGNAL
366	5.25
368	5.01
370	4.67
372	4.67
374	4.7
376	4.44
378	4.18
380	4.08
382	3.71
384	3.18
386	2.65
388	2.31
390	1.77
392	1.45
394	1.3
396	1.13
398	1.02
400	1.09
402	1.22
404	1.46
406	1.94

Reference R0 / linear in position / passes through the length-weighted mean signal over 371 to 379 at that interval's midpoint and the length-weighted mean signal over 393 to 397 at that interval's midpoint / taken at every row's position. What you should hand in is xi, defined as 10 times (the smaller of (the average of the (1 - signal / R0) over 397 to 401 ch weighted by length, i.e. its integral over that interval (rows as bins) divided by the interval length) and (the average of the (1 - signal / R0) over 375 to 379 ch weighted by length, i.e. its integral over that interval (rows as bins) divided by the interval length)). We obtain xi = -11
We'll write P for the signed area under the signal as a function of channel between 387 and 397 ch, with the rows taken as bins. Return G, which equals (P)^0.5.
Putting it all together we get 4.0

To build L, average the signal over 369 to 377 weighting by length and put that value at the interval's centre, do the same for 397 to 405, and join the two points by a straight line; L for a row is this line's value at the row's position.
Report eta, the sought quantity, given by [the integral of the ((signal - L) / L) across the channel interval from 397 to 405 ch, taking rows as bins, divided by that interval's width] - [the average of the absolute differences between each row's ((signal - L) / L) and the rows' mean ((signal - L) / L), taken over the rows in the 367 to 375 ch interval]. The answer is 0.06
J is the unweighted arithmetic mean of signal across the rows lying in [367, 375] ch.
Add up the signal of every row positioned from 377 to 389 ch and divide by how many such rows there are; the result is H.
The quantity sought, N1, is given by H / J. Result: 0.7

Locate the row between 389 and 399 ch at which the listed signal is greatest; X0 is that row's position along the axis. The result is 390 ch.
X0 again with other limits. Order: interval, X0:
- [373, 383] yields 374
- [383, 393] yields 384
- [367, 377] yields 368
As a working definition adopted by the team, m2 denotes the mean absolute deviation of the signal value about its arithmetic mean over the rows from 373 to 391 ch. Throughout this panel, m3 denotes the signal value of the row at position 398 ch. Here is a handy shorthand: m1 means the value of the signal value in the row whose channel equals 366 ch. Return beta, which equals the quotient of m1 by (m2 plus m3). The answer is 2.8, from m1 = 5.25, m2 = 0.9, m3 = 1.02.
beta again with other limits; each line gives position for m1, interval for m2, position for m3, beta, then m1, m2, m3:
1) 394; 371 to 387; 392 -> 0.6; 1.3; 0.6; 1.45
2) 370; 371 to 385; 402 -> 2.9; 4.67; 0.4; 1.22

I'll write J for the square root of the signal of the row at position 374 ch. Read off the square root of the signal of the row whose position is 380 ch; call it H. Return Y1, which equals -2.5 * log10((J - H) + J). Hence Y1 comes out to -0.9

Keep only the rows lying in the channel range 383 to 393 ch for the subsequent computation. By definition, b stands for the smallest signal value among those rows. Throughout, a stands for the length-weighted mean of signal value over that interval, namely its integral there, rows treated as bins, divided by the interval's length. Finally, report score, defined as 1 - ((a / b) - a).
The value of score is 1.7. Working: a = 2.3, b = 1.45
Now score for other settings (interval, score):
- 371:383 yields 4.1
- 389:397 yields 1.2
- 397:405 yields 1.0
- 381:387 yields 3.0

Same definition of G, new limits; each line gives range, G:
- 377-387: 6.0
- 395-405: 3.4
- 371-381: 6.6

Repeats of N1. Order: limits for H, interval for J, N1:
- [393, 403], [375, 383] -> 0.3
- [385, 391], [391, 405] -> 1.8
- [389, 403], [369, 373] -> 0.3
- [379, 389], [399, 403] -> 2.8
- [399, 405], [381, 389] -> 0.4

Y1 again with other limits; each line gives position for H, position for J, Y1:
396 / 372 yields -1.3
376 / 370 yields -0.9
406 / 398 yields 0.5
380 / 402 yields 1.8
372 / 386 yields -0.1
